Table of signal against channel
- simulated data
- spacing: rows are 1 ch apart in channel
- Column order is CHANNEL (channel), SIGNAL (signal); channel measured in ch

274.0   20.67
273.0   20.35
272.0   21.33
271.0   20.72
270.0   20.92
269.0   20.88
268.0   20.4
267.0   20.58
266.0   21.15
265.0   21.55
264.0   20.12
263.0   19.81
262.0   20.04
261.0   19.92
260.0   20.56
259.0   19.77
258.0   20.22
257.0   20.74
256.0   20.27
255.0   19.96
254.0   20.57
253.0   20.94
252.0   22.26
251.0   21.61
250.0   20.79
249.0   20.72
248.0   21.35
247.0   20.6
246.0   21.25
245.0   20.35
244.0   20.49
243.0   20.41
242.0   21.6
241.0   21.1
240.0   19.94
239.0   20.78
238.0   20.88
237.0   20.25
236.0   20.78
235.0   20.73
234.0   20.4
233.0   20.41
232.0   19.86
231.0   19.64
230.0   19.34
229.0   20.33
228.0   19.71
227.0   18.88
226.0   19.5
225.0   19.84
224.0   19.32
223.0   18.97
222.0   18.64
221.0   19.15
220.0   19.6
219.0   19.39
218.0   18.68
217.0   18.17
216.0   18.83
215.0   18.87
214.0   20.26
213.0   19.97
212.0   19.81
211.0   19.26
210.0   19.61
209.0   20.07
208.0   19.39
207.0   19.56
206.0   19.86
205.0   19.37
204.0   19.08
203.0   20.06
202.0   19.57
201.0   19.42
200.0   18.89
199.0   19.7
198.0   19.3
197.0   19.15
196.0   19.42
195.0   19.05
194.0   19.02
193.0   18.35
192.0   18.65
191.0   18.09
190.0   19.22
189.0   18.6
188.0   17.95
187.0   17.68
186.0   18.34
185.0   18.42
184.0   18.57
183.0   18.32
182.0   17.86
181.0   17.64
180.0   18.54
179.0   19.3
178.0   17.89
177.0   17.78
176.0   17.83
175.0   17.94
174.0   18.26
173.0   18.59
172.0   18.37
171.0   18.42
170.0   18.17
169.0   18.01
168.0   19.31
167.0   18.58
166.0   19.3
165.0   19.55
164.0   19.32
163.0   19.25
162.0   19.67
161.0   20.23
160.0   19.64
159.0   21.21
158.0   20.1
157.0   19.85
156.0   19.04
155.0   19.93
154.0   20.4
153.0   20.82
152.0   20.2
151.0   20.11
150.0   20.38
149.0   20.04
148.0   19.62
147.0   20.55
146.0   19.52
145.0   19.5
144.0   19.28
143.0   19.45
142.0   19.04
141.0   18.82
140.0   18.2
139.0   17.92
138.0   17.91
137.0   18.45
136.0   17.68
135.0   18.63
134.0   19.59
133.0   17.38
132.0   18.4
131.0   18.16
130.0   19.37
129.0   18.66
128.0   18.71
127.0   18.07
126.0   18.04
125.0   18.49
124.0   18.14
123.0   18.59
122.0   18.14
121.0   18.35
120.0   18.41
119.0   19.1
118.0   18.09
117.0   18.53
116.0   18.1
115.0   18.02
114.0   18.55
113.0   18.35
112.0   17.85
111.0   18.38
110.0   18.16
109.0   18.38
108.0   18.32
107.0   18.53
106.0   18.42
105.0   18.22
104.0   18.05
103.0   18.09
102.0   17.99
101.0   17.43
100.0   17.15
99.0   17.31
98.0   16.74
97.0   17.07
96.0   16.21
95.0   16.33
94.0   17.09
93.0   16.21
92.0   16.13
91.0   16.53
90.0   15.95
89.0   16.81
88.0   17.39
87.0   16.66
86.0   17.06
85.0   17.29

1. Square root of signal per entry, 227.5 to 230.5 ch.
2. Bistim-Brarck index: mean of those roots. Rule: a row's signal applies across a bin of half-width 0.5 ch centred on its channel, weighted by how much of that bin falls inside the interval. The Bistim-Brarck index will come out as 4.45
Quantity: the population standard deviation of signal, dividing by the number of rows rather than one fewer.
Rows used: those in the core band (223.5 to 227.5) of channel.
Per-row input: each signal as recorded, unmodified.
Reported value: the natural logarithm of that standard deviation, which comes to -1.06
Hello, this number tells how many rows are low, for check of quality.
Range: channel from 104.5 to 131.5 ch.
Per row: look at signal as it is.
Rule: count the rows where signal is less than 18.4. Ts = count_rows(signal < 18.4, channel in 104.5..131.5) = 16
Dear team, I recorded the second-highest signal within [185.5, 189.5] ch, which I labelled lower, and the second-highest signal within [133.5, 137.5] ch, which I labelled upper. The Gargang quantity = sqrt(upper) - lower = -14.0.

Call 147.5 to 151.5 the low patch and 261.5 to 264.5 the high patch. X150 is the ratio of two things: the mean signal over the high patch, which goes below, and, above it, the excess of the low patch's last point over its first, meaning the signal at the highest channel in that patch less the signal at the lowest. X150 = 0.025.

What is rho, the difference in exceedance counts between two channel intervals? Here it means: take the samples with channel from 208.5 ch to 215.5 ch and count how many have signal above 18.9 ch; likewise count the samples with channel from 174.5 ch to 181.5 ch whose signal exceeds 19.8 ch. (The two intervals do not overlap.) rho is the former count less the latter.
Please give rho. 6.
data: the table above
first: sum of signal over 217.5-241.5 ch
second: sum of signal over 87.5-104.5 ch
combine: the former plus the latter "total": 765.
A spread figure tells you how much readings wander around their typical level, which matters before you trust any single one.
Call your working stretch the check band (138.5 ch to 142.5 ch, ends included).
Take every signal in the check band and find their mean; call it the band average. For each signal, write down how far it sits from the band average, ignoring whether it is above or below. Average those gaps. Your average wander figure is 0.435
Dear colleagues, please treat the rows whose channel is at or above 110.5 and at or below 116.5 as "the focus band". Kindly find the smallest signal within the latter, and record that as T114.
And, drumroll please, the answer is 17.85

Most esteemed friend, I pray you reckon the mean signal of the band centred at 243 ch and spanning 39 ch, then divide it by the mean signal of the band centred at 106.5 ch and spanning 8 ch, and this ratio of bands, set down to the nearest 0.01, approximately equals 1.12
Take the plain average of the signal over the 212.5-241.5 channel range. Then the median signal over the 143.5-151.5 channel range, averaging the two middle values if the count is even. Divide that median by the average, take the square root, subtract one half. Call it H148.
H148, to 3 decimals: 0.502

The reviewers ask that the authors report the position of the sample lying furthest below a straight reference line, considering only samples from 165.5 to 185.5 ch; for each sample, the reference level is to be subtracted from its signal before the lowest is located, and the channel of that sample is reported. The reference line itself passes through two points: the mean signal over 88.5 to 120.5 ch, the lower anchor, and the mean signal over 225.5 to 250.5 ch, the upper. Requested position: 181.0 ch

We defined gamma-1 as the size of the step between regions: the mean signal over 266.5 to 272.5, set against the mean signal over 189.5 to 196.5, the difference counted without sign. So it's 2.0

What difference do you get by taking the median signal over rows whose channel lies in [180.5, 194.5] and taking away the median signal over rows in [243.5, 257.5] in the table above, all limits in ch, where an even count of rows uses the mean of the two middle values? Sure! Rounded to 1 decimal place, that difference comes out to -2.4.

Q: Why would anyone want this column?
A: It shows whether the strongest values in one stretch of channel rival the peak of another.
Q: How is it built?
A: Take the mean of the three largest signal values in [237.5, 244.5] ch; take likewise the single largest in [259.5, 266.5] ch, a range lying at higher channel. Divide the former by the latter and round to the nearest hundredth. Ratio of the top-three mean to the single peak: 0.98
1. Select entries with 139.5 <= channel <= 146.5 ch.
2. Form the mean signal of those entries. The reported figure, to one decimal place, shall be 19.1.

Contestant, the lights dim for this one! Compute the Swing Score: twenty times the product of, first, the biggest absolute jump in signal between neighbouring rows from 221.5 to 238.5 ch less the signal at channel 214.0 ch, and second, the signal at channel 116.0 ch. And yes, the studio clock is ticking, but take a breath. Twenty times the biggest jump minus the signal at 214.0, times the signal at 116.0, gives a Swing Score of -6976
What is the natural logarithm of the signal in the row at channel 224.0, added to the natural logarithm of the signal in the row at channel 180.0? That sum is 5.88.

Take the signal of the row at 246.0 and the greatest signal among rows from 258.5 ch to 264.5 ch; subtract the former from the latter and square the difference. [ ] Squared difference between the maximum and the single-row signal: 0.48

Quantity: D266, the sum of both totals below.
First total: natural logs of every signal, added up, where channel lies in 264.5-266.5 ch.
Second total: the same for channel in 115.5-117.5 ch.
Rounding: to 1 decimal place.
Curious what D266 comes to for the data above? 11.9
